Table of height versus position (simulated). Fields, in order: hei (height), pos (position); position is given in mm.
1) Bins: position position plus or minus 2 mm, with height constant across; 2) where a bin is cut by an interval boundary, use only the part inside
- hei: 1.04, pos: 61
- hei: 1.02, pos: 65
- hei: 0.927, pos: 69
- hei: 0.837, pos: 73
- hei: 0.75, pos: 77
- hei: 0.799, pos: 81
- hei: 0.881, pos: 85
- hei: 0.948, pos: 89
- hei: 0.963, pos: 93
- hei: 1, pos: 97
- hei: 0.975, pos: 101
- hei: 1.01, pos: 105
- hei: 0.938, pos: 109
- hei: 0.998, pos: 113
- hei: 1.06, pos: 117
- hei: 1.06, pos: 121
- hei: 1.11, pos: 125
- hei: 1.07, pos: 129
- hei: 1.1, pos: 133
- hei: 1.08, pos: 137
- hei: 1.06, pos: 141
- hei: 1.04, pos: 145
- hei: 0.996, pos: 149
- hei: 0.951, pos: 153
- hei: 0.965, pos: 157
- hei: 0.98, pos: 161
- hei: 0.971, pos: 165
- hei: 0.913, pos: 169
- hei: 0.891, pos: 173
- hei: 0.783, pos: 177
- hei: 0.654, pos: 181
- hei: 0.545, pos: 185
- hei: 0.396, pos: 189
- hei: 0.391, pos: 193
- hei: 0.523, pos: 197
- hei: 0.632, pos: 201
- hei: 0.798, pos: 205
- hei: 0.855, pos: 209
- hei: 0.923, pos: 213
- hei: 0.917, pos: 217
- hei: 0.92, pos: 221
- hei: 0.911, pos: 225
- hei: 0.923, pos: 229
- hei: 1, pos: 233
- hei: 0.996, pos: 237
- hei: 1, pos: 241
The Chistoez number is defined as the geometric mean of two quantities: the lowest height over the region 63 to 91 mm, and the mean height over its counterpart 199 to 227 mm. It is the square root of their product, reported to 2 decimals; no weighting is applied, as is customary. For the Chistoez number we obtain 0.80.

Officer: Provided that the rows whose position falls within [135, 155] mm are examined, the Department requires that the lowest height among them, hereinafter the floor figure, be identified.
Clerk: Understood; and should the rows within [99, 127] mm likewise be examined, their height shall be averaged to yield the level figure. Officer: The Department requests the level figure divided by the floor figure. 1.1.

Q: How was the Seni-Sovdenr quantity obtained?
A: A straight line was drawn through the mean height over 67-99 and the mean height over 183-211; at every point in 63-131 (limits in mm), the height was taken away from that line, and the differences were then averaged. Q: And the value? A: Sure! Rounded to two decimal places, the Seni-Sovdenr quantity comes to -0.11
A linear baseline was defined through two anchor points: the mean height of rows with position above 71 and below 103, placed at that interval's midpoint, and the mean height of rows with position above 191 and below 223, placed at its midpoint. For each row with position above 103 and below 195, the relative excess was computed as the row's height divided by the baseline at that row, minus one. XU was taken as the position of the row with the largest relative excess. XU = 133 mm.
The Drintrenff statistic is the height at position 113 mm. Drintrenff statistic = 0.998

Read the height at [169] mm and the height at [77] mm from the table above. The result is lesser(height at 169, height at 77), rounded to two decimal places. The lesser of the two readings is 0.75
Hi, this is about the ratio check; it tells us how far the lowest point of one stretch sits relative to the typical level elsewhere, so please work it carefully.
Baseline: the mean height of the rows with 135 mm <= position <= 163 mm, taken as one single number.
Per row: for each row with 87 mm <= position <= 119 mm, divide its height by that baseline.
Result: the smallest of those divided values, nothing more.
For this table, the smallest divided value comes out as 0.93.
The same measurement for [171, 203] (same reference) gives 0.39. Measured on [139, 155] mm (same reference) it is 0.94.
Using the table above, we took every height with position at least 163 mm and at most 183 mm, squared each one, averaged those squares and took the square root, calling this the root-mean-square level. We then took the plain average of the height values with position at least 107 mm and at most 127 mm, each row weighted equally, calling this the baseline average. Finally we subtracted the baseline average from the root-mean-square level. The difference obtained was -0.18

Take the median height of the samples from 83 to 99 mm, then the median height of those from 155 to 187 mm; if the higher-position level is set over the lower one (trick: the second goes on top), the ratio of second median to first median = 0.94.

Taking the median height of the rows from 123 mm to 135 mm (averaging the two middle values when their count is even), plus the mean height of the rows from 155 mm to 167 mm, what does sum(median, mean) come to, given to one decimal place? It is 2.1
